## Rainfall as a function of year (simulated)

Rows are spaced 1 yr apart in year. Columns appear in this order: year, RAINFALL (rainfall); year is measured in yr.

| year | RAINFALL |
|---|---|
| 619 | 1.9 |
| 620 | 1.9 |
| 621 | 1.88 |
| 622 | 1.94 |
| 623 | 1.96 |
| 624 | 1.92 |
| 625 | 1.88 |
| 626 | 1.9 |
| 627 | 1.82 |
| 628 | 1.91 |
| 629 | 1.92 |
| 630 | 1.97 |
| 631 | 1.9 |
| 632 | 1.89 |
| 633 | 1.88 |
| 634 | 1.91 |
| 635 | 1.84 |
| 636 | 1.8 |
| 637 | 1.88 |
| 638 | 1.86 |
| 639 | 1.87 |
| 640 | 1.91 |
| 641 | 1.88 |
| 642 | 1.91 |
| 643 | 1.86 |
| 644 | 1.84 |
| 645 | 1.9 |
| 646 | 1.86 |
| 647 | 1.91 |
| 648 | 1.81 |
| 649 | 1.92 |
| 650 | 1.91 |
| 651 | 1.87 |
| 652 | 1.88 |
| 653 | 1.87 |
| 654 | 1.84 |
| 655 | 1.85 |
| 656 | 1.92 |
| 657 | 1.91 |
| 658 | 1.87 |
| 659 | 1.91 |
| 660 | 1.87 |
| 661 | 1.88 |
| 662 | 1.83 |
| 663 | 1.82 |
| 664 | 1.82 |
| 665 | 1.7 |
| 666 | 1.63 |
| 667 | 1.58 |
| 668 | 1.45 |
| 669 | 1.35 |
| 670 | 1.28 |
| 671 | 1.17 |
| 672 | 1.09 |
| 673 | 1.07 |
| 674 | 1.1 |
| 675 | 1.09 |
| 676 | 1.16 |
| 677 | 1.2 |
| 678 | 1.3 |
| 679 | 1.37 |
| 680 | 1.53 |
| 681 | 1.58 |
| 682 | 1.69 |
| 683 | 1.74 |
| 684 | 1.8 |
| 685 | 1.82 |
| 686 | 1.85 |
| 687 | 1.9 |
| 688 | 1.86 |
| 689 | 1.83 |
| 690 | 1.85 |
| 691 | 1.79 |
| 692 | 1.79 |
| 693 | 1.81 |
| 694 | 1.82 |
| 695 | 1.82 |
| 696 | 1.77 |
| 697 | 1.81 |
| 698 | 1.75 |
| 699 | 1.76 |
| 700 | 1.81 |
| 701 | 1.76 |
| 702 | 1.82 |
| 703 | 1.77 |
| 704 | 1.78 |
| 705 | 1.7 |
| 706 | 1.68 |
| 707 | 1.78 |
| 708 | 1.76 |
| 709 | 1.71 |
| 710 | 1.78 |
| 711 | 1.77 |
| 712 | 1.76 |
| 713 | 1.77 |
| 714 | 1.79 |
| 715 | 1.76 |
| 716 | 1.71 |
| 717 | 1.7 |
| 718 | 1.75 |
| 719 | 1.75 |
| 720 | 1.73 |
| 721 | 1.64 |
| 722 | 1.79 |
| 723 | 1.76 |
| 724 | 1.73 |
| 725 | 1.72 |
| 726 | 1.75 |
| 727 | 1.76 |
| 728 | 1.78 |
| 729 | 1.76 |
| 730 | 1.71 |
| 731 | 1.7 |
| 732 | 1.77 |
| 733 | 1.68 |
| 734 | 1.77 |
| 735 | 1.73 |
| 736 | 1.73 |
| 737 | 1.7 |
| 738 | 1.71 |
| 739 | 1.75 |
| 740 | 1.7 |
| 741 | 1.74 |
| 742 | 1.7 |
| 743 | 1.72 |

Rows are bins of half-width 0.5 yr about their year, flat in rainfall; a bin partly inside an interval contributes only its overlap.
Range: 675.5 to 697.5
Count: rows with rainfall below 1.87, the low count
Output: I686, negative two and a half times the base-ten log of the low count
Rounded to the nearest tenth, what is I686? -3.3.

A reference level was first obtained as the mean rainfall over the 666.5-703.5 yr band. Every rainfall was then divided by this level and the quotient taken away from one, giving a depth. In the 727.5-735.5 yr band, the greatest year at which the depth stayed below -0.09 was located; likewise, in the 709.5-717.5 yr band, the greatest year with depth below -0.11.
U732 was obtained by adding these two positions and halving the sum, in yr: 724.0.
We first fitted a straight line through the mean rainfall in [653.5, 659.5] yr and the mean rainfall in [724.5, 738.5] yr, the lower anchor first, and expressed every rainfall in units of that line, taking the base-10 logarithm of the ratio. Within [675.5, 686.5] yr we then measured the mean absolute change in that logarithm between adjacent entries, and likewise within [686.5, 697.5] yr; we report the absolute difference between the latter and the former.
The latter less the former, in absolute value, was 0.0142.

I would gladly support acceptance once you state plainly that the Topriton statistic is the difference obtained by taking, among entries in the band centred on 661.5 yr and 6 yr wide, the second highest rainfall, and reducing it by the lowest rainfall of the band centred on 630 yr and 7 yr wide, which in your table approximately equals 0.06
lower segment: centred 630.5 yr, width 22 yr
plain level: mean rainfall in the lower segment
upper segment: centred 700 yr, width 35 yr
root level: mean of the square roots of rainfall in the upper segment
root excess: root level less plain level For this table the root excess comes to -0.56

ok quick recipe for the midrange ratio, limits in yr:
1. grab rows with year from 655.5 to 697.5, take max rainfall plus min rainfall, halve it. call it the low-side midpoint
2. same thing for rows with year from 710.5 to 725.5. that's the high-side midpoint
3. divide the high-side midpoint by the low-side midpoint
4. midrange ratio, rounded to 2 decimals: 1.15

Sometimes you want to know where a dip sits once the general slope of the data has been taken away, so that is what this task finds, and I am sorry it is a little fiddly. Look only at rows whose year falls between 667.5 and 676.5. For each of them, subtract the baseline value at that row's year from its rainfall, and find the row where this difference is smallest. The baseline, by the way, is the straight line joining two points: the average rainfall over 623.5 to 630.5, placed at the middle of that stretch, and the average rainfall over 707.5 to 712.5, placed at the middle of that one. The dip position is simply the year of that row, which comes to 673 yr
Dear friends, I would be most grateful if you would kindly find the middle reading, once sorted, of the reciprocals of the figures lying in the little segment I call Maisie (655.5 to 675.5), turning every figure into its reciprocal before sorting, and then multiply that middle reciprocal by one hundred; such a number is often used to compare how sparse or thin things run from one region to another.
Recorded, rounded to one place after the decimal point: 60.1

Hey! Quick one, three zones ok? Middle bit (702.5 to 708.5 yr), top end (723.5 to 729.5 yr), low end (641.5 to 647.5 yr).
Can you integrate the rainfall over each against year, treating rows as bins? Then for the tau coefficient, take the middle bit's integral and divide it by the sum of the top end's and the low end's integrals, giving 0.48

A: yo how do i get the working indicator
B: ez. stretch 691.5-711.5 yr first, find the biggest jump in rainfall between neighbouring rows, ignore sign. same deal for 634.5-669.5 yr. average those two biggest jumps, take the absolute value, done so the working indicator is 0.115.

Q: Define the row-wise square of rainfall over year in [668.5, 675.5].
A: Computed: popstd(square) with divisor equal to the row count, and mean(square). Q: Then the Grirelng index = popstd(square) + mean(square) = 1.61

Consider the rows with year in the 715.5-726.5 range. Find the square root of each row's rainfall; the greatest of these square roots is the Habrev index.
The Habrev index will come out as 1.34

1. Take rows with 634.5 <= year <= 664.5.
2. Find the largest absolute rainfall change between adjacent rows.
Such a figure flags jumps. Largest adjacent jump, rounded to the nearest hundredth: 0.11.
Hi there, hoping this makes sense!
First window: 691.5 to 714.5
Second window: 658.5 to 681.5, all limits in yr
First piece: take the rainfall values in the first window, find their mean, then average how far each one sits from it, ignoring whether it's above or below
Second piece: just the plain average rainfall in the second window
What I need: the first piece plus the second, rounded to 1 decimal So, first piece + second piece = 1.5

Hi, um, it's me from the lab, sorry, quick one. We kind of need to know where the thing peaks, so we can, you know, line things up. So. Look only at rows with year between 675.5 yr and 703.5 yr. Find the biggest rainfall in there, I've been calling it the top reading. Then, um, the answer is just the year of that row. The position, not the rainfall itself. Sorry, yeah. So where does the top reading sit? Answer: 687 yr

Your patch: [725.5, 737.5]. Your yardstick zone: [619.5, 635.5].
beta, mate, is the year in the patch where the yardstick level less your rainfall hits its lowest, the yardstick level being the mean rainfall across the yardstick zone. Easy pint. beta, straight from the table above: 728 yr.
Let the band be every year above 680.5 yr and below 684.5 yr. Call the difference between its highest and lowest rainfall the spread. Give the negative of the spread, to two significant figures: -0.22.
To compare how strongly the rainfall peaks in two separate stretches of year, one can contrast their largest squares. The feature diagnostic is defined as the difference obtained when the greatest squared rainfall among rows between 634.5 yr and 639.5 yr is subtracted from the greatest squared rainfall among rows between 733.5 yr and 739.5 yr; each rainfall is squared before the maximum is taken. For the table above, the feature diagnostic -0.40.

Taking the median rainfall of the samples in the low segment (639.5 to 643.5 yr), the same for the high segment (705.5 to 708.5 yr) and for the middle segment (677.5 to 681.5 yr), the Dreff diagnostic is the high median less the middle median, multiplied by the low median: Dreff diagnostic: 0.59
